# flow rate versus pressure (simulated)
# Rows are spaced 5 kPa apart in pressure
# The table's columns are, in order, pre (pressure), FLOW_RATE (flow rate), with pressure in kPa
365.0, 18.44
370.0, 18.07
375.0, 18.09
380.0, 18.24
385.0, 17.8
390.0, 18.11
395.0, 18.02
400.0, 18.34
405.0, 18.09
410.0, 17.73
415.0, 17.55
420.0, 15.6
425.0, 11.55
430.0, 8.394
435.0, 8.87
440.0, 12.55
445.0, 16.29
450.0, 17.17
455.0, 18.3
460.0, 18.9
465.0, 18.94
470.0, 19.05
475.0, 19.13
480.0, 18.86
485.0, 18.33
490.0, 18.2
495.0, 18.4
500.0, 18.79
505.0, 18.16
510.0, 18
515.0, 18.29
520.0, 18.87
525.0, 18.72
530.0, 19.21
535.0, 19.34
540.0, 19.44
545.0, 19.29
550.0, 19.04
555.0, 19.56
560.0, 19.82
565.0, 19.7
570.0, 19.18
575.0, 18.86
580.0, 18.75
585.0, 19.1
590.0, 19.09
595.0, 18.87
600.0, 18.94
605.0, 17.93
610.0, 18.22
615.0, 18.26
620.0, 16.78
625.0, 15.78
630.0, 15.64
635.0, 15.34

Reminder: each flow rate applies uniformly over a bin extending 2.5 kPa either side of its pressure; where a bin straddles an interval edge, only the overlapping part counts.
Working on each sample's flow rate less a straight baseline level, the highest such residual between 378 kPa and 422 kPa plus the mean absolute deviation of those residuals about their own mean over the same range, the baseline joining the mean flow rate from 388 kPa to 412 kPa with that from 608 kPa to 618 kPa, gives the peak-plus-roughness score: 0.8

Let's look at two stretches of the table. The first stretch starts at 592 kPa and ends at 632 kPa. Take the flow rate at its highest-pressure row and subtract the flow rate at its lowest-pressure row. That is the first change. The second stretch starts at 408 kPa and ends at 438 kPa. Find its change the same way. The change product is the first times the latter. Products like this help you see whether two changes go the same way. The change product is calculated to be 29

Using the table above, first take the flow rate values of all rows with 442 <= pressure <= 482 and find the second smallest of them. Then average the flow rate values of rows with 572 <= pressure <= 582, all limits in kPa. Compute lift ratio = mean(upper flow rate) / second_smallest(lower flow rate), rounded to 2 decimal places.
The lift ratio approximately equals 1.10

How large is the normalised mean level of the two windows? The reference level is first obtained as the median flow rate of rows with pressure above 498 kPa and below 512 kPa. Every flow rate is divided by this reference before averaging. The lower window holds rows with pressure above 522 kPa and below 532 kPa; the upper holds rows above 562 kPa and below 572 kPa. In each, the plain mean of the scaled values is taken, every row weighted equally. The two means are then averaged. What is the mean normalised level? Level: 1.06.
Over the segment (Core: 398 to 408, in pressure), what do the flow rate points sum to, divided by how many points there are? 18.2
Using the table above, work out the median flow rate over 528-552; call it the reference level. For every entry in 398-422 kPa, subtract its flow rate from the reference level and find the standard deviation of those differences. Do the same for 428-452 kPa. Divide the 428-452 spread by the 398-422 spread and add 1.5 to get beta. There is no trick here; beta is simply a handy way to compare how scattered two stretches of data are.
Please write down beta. 5.2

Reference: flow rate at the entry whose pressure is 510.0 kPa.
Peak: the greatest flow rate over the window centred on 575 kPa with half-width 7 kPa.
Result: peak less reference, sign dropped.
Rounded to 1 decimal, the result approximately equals 1.2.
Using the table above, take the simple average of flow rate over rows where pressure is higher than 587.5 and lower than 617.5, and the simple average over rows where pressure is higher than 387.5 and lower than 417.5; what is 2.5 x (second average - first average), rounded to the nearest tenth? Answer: -1.4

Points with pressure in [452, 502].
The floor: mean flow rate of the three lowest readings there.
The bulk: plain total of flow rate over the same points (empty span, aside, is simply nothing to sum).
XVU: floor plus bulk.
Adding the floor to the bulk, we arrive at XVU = 205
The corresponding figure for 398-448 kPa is 155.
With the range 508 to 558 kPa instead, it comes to 208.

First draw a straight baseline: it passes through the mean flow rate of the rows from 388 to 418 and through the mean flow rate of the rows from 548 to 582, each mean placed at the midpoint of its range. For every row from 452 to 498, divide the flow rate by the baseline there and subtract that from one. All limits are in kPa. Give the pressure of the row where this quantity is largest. 490.0 kPa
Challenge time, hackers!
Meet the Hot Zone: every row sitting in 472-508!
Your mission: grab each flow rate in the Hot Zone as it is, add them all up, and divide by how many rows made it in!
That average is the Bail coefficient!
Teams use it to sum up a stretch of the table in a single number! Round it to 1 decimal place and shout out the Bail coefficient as 18.6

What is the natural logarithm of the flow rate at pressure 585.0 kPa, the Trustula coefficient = 2.95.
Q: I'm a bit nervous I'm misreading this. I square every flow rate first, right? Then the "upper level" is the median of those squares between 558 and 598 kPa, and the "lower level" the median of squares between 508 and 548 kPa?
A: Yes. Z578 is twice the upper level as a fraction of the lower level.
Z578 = 2.0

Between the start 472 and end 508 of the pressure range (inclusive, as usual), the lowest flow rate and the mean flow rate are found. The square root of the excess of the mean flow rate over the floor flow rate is 0.63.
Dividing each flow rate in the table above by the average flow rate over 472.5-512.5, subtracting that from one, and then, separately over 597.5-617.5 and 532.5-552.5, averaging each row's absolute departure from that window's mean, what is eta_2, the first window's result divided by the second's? 2.5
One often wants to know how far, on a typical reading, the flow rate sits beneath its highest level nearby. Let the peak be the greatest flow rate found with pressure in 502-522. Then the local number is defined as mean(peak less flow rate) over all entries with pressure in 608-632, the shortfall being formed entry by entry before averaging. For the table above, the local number 1.9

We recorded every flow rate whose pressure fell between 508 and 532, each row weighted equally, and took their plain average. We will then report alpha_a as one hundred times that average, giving 1862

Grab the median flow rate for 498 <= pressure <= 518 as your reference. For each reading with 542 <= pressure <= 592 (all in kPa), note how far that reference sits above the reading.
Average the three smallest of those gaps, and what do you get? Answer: -1.5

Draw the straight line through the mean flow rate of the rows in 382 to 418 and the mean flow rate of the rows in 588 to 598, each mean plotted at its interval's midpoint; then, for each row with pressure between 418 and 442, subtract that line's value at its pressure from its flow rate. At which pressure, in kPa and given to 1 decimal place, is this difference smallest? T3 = 430.0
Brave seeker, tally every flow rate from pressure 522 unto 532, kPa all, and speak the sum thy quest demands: 37.9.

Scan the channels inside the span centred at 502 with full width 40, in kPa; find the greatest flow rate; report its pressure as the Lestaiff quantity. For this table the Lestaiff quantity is 520.0 kPa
